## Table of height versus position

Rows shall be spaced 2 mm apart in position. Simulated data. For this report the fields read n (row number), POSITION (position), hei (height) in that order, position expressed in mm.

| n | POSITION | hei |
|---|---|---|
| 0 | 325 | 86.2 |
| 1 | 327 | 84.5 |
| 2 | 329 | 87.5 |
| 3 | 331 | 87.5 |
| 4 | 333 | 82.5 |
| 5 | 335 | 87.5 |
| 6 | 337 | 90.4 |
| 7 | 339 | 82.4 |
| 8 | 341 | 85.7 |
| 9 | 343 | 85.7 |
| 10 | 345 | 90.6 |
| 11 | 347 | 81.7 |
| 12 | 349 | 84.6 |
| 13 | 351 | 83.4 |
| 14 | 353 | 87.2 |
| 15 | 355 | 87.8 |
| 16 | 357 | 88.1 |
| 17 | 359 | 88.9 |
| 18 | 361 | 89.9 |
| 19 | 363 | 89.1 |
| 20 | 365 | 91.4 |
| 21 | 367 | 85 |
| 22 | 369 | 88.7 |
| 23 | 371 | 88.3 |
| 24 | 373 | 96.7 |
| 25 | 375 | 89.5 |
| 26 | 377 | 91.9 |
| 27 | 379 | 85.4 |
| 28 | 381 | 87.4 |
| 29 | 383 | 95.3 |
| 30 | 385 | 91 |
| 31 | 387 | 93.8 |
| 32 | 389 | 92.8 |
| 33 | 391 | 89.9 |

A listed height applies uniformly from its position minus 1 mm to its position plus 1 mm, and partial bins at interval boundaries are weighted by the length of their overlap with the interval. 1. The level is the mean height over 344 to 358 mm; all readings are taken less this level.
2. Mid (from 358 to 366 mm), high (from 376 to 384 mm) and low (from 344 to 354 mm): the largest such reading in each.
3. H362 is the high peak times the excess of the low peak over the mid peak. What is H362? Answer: -7.3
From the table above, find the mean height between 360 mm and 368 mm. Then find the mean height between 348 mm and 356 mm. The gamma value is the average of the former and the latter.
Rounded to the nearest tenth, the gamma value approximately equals 87.3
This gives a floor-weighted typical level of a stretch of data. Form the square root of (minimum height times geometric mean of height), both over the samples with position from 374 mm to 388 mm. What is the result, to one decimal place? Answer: 87.9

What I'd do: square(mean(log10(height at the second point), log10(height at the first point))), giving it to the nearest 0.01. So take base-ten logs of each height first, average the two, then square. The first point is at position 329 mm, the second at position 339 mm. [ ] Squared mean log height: 3.72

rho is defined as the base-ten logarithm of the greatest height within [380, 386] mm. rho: 1.98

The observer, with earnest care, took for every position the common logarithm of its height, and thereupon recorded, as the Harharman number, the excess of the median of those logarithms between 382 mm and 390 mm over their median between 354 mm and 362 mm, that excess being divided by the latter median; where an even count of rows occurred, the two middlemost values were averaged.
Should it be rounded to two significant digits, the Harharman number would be 0.012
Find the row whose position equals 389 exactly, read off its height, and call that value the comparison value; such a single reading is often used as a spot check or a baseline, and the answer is 92.8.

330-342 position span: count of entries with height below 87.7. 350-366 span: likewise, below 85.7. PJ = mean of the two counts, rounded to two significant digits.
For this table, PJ 3.0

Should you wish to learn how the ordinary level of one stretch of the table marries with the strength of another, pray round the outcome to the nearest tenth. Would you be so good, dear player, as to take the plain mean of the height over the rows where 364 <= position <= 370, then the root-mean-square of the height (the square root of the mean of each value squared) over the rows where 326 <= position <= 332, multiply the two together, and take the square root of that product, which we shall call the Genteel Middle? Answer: 87.4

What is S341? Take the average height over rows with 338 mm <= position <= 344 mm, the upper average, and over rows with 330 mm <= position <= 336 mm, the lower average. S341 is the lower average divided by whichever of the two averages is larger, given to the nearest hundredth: 1.00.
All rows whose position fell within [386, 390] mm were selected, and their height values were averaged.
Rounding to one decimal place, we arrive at 93.3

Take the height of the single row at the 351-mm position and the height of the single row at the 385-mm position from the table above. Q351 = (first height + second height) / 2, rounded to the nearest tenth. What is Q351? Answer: 87.2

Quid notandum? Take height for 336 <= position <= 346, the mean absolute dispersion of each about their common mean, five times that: 14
